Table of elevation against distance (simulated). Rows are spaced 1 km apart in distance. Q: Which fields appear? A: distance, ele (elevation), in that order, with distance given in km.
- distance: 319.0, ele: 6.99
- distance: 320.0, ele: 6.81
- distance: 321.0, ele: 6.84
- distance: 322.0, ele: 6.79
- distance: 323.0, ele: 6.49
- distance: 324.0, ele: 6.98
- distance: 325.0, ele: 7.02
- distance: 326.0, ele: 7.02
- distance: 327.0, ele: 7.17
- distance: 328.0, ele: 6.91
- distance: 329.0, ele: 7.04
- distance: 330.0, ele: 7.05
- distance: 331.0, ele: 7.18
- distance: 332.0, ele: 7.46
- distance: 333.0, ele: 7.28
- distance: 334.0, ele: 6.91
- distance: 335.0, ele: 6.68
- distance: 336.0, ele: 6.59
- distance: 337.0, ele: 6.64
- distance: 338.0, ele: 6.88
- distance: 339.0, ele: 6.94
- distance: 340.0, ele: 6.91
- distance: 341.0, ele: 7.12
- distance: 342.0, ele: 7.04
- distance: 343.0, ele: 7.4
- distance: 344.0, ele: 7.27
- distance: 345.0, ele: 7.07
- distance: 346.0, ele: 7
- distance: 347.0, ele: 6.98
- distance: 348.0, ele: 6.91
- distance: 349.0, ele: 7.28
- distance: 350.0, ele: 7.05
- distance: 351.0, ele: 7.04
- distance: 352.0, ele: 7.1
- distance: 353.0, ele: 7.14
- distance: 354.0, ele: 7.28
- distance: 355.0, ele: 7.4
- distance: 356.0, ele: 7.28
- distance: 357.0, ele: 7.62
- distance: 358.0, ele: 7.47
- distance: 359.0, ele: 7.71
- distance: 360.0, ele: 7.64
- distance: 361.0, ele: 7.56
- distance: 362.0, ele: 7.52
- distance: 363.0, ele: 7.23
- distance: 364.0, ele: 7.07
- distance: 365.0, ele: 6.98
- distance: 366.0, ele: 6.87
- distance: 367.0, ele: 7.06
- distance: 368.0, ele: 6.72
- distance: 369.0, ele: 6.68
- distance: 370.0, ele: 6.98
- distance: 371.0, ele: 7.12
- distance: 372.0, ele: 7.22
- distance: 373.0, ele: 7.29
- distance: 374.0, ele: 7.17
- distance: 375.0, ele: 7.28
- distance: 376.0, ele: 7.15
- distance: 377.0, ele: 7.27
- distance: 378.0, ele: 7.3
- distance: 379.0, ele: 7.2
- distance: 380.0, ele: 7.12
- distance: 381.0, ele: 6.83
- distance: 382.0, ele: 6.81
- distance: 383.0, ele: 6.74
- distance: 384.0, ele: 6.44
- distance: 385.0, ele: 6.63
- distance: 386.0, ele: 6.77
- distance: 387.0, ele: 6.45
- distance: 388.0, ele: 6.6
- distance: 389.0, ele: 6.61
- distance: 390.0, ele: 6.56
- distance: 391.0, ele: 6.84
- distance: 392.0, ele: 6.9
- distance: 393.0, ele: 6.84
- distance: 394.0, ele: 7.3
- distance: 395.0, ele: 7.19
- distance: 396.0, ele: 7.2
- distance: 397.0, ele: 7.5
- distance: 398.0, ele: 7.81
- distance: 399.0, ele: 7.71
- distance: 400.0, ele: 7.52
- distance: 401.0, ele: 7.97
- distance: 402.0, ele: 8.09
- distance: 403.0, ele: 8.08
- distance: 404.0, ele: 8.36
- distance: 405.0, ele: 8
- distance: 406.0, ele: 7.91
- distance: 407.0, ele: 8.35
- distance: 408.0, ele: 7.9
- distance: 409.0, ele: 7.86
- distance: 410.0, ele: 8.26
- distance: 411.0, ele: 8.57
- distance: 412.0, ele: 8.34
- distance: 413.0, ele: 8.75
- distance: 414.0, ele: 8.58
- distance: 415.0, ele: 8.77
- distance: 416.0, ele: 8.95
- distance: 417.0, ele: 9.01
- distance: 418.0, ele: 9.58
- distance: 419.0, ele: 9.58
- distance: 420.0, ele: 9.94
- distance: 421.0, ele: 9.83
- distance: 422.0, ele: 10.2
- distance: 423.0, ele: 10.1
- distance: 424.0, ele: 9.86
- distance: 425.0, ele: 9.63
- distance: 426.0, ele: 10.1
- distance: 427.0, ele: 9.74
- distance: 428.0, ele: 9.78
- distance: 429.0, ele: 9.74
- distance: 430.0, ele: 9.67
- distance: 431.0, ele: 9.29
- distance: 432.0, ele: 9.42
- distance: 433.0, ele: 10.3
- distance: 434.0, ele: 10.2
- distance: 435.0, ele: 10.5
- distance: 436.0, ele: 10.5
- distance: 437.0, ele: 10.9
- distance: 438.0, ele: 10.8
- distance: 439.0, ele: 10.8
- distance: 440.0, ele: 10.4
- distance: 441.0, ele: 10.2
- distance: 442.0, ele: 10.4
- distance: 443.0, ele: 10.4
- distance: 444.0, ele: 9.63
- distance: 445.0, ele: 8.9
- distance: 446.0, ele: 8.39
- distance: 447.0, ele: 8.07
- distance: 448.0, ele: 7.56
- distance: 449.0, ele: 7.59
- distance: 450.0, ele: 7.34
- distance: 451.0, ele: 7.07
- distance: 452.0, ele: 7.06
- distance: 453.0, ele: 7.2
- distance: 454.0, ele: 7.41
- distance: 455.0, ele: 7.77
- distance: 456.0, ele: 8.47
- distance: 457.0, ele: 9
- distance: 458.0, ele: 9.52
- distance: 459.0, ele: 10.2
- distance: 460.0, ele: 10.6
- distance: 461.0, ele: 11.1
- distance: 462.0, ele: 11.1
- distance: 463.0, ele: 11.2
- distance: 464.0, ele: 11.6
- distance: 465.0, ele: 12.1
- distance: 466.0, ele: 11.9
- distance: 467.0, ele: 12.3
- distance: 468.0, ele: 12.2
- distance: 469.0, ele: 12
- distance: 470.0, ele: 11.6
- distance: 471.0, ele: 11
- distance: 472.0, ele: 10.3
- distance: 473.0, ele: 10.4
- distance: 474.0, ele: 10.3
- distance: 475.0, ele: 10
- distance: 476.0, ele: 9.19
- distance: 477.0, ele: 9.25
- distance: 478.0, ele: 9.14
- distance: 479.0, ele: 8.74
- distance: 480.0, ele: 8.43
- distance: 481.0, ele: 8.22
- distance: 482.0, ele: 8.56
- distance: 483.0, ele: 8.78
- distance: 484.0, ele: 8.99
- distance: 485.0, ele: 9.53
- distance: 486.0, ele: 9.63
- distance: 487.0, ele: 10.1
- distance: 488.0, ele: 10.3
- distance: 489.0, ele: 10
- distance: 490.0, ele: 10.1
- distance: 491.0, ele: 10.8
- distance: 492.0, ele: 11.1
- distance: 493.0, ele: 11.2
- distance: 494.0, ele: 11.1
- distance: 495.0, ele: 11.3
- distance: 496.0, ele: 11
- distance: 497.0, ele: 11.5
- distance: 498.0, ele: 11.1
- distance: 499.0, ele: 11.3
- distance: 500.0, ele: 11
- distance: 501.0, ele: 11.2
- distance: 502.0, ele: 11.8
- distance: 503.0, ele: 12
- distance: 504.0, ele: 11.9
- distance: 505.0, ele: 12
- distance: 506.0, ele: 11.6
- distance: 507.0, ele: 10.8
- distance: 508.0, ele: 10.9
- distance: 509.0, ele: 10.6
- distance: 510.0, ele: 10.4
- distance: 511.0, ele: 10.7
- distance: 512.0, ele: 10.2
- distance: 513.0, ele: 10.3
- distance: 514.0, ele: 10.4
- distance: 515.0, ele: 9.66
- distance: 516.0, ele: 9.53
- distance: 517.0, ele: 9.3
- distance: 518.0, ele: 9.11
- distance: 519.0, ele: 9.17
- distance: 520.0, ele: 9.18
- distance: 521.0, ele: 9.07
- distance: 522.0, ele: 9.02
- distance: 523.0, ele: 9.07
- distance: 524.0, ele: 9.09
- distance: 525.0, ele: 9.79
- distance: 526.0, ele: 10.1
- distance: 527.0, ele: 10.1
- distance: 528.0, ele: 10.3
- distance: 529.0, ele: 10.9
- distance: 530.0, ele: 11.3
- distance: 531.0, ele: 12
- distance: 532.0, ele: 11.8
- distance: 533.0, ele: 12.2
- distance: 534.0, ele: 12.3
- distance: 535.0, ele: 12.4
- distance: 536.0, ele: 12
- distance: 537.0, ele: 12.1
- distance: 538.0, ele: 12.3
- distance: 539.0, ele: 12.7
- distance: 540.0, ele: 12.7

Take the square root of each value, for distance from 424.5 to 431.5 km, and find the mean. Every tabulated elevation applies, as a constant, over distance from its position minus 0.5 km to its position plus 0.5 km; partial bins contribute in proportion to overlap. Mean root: 3.1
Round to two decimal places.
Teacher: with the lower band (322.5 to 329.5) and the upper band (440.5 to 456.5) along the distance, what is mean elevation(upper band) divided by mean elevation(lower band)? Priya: 1.20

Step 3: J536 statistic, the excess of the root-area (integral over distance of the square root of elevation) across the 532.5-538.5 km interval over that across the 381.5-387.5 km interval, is 6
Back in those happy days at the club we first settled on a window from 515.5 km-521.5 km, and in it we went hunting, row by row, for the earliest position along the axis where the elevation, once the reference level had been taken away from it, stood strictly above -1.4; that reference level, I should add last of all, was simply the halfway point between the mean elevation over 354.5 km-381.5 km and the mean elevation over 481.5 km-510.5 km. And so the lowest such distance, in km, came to 516.0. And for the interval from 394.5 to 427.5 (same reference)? 398.0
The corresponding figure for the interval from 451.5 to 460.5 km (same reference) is 455.0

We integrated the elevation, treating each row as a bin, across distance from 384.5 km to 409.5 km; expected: 185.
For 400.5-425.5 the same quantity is 220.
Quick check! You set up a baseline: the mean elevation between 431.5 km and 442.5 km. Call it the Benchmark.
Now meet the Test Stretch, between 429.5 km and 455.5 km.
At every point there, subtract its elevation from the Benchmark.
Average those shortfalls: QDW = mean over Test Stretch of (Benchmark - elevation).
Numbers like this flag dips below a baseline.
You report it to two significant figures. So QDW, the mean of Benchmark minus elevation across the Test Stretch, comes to 1.3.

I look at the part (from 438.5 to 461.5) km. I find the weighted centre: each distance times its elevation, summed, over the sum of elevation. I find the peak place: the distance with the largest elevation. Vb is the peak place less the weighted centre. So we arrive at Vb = 11.2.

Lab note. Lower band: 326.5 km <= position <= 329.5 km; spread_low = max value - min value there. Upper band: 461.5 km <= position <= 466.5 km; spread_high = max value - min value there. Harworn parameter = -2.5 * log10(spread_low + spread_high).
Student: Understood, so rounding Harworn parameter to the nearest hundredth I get -0.25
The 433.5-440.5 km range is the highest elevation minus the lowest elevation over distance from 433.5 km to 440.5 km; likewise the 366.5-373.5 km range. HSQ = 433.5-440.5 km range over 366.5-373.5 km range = 1.1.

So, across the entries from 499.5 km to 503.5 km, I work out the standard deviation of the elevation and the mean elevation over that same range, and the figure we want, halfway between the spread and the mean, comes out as 6.0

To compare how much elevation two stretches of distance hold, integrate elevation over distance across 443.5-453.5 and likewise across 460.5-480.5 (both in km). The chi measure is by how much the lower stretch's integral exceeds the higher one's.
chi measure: -135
